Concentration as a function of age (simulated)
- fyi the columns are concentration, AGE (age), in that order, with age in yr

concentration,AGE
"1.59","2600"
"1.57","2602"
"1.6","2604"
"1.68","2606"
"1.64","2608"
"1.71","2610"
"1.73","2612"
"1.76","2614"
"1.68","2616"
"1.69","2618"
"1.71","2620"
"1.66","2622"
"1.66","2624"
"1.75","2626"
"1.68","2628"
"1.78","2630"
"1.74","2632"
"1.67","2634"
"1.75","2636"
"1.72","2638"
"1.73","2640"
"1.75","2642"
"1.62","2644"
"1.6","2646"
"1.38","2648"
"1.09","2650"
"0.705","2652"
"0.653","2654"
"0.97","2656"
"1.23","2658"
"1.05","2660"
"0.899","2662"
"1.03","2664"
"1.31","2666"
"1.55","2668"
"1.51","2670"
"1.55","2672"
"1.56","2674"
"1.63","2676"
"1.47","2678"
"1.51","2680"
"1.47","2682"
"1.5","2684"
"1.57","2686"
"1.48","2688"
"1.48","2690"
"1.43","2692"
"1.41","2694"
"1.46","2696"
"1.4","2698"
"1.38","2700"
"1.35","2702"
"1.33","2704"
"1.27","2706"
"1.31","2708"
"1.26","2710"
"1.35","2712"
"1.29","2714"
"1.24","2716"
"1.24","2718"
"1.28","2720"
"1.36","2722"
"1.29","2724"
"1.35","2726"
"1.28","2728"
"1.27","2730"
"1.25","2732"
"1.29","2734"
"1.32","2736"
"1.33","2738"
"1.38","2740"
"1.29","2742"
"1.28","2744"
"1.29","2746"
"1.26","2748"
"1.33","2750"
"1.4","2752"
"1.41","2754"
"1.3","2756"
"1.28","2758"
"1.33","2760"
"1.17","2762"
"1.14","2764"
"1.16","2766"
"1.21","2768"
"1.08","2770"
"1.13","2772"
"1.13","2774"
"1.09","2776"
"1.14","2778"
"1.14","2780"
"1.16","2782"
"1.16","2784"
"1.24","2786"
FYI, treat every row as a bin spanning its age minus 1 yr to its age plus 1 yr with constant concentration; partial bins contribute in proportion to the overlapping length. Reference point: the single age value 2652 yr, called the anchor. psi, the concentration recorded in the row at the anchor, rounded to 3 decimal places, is 0.705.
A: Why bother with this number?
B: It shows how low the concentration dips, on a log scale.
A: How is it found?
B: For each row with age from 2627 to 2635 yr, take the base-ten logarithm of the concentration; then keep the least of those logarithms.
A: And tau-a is 0.22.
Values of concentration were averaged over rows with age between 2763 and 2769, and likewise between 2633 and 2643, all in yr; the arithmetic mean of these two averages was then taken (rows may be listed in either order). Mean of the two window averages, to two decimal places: 1.45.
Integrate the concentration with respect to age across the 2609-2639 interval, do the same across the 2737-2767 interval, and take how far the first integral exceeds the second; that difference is 13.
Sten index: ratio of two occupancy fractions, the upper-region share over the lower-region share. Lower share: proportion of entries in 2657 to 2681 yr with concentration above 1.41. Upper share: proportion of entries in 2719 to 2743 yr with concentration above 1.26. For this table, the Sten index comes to 1.6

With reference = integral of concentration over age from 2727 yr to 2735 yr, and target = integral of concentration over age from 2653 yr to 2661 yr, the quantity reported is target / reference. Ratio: 0.77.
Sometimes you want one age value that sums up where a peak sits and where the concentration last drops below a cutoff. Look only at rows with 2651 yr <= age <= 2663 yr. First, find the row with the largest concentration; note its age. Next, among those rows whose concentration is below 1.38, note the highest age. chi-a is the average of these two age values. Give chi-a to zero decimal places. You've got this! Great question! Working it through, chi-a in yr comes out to 2660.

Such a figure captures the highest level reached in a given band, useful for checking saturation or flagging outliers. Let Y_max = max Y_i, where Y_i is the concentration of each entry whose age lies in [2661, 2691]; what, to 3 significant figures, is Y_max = 1.63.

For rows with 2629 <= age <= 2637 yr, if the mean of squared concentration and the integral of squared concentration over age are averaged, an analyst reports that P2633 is 14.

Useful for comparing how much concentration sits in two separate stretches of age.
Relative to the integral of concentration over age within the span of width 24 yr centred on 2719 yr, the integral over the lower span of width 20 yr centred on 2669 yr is 0.87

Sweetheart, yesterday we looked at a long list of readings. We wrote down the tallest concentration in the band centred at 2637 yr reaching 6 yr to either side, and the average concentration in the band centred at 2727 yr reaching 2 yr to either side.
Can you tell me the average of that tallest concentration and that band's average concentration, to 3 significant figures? 1.53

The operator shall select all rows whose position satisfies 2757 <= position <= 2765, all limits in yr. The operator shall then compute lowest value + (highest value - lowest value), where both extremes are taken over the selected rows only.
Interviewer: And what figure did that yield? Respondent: 1.33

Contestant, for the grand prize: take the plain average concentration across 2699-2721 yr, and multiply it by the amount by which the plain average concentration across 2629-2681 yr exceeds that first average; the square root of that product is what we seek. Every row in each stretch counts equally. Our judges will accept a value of 0.36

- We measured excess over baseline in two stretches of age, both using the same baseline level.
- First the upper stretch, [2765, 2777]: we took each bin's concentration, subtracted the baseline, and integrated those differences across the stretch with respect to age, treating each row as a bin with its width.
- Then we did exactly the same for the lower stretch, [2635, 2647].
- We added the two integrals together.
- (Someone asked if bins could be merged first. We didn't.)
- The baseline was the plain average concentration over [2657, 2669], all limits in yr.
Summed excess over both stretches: 5.7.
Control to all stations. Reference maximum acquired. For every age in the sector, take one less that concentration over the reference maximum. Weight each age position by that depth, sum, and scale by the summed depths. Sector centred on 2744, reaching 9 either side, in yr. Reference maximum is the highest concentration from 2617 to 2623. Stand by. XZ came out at 2744.0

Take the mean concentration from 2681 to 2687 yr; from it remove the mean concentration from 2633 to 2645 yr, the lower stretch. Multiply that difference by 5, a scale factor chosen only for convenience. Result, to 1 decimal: -1.0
